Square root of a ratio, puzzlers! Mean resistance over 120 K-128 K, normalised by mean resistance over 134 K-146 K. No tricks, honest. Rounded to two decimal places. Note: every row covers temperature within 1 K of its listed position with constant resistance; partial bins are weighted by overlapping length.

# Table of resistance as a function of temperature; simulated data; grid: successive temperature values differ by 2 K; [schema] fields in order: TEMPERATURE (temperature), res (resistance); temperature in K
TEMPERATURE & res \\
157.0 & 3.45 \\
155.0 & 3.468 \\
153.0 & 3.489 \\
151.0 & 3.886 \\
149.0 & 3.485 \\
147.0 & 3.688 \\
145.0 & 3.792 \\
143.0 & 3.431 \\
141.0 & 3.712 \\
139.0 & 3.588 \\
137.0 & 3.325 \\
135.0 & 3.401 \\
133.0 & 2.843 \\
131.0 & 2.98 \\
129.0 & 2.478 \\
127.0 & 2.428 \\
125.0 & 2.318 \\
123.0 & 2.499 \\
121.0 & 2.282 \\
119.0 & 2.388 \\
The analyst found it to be 0.82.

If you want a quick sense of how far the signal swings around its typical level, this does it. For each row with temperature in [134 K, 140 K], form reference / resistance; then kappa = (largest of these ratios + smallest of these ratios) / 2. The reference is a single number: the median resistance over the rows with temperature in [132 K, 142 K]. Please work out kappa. 0.99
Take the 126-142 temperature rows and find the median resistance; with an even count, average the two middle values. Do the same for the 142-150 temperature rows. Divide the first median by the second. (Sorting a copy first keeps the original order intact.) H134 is 0.88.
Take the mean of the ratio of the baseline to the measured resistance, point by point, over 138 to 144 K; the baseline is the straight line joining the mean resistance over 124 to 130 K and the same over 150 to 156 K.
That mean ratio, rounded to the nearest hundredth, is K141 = 0.86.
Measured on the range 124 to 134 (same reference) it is 0.96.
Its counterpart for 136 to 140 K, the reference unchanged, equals 0.85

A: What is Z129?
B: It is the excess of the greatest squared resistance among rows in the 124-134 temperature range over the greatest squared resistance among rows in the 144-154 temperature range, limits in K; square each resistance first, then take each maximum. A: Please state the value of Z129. -6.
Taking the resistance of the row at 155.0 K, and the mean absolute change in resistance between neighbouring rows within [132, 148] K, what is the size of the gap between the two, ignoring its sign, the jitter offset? 3.2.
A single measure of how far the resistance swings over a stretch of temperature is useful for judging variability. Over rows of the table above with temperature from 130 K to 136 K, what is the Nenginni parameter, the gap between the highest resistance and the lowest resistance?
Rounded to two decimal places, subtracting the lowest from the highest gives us 0.56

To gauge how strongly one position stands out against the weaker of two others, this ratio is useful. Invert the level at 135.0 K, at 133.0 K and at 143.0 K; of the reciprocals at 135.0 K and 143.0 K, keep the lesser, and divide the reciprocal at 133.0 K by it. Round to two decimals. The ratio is 1.21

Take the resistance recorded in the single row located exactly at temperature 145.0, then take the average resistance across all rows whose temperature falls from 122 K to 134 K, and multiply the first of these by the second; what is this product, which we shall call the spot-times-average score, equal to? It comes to 9.8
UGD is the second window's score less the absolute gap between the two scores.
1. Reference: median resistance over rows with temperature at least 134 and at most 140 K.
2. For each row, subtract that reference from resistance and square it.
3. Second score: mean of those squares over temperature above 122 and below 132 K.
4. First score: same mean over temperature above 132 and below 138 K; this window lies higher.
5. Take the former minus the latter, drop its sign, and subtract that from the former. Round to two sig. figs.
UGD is 0.11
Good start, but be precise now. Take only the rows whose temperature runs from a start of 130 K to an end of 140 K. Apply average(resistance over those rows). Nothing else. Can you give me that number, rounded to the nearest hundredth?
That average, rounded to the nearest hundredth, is 3.23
